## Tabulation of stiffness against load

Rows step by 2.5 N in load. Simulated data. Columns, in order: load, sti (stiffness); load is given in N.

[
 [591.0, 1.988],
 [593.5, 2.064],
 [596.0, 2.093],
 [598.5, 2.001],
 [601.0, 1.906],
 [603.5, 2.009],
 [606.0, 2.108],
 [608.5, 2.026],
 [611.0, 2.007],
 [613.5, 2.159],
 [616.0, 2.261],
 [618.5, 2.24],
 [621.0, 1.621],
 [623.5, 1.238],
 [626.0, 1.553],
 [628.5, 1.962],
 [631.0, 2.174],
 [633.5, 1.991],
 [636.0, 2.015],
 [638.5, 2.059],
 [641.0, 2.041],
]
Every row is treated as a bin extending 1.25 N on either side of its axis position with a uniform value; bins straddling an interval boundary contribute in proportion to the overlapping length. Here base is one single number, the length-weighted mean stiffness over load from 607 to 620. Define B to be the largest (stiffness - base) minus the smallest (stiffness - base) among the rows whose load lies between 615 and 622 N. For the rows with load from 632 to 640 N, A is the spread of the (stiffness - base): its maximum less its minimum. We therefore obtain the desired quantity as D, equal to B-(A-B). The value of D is 1.21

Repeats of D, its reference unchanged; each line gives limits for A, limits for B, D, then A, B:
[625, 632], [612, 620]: -0.42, 0.62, 0.10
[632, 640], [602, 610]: 0.13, 0.07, 0.10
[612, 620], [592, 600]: 0.08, 0.10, 0.09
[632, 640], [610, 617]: 0.44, 0.07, 0.25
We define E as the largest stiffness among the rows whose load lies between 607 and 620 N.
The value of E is 2.261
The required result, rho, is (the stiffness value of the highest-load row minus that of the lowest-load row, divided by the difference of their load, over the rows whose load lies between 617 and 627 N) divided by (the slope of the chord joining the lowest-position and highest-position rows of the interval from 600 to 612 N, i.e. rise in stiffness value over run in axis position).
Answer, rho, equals -9.1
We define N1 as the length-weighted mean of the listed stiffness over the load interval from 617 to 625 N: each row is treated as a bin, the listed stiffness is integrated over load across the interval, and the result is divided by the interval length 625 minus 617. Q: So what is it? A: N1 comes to 1.71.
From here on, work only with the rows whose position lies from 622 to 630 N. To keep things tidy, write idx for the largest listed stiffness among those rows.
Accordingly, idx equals 1.962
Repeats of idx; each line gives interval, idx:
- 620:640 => 2.174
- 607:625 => 2.261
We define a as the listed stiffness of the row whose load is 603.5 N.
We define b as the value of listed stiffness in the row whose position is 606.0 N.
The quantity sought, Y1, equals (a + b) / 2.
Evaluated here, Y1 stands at 2.06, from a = 2.009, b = 2.108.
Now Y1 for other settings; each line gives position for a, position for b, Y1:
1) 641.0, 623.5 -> 1.64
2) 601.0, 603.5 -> 1.96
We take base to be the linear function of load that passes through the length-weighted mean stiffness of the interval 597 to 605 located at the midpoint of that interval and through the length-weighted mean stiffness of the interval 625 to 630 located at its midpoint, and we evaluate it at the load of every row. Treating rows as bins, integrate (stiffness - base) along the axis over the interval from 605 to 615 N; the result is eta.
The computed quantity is 1.6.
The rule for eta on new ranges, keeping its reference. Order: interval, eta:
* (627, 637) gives 2.7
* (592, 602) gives 0.1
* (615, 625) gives -0.2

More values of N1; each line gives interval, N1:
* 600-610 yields 2.01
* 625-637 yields 1.95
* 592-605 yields 2.02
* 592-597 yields 2.07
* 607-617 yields 2.11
